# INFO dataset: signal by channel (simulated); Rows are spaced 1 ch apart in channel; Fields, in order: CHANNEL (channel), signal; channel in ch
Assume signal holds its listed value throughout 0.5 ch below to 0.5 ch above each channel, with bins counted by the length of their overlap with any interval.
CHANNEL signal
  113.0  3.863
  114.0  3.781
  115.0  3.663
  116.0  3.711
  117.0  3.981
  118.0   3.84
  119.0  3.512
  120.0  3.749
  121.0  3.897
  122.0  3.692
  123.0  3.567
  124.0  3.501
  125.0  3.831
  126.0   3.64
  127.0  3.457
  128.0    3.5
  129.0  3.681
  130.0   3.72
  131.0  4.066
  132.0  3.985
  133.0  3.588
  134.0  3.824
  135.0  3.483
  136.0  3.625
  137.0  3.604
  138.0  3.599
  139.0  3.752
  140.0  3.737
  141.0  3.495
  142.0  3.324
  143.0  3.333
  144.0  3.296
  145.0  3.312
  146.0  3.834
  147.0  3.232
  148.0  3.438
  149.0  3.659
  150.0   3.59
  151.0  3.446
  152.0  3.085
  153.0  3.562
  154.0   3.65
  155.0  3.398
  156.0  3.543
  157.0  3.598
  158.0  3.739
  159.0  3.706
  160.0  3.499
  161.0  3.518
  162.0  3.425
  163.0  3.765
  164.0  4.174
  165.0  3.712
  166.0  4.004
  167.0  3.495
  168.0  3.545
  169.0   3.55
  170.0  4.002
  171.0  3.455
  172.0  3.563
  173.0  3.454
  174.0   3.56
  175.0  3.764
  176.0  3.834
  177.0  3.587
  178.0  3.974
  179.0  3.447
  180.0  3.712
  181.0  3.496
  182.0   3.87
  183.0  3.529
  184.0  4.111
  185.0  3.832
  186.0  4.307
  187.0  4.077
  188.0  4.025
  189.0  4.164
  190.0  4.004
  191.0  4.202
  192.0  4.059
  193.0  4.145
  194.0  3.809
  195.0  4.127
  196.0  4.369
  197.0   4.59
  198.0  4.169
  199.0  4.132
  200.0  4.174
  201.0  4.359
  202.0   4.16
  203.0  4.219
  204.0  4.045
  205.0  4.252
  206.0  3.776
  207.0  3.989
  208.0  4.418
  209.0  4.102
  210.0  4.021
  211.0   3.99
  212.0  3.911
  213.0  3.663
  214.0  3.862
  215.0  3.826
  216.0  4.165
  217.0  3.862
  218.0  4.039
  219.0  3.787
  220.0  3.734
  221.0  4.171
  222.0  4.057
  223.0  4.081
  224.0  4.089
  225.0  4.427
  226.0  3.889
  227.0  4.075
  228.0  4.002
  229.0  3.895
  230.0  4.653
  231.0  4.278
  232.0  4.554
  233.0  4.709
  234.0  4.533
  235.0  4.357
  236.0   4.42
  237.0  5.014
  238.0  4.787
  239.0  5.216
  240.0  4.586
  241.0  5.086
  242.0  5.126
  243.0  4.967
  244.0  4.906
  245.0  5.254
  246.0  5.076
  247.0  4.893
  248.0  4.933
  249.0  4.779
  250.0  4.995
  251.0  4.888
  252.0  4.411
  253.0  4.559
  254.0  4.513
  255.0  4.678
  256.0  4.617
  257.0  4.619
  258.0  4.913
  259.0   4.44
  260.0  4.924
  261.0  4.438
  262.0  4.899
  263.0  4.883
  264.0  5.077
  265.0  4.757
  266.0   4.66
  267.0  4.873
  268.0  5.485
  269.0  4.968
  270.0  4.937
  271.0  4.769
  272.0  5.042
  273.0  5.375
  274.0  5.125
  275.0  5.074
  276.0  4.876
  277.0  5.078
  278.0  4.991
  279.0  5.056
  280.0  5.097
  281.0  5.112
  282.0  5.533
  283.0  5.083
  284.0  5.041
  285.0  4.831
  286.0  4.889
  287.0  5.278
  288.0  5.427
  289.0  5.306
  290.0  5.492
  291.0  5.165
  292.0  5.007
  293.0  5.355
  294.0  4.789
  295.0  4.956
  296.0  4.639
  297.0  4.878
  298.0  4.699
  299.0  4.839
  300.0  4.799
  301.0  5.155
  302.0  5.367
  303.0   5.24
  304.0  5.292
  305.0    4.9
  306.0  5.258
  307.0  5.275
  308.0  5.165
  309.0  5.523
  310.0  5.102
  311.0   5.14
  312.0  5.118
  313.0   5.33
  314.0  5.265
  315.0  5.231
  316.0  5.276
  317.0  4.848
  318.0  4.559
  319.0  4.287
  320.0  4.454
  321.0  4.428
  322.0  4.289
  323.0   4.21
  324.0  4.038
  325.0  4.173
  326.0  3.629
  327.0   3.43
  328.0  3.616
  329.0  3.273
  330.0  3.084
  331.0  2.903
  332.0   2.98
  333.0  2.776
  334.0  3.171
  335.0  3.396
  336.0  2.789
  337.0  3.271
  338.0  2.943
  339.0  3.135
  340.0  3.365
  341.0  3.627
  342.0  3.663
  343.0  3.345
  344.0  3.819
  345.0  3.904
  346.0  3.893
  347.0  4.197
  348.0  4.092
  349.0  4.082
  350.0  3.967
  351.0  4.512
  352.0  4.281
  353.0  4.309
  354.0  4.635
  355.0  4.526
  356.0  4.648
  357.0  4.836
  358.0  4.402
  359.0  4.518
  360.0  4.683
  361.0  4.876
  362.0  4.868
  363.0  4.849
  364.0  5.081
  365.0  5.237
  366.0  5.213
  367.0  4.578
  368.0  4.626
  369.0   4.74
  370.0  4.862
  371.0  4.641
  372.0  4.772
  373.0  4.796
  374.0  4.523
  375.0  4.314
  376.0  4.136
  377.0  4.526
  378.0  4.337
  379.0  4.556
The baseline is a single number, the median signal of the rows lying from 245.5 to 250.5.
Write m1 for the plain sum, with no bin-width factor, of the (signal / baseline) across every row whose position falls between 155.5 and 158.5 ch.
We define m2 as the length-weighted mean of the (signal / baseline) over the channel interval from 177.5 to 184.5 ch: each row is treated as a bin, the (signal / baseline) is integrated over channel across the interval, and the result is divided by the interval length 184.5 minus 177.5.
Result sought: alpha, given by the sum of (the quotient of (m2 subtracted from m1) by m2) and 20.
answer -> 21.9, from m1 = 2.2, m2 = 0.76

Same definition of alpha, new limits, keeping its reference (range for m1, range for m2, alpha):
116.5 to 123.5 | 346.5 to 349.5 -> 25.4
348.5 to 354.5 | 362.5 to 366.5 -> 24.1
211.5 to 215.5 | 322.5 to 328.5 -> 23.0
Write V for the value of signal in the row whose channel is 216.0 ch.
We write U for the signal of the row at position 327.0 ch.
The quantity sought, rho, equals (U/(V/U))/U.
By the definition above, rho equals 0.82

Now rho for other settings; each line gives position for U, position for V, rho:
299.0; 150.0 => 1.35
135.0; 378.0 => 0.80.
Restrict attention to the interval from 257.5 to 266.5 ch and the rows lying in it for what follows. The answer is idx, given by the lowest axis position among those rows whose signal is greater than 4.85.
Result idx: 258.0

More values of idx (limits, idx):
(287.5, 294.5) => 288.0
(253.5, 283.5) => 258.0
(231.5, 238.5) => 237.0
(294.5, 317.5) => 295.0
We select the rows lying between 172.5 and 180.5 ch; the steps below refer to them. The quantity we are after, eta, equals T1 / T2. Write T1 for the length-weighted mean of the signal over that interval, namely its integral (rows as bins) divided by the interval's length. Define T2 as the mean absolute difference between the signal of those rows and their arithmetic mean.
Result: 24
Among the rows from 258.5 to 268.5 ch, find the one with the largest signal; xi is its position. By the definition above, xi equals 268.0 ch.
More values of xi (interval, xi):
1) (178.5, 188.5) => 186.0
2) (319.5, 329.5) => 320.0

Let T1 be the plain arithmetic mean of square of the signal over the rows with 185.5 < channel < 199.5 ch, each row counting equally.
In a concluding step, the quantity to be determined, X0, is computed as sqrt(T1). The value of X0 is 4.16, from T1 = 17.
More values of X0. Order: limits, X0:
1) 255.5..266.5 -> 4.75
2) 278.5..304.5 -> 5.10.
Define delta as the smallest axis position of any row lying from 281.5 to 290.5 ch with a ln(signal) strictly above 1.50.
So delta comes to 282.0 ch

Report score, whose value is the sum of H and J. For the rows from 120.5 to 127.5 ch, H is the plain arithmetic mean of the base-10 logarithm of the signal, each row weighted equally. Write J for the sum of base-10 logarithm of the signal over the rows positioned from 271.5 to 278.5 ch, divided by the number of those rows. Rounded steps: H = 0.56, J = 0.71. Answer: 1.27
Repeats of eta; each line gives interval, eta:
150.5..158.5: 24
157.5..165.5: 23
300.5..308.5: 52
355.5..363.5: 32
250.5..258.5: 35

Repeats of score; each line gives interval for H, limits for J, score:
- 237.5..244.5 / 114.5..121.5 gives 1.27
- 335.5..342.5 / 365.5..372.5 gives 1.19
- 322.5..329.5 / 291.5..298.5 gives 1.26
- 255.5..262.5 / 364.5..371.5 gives 1.36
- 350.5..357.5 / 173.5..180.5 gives 1.22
